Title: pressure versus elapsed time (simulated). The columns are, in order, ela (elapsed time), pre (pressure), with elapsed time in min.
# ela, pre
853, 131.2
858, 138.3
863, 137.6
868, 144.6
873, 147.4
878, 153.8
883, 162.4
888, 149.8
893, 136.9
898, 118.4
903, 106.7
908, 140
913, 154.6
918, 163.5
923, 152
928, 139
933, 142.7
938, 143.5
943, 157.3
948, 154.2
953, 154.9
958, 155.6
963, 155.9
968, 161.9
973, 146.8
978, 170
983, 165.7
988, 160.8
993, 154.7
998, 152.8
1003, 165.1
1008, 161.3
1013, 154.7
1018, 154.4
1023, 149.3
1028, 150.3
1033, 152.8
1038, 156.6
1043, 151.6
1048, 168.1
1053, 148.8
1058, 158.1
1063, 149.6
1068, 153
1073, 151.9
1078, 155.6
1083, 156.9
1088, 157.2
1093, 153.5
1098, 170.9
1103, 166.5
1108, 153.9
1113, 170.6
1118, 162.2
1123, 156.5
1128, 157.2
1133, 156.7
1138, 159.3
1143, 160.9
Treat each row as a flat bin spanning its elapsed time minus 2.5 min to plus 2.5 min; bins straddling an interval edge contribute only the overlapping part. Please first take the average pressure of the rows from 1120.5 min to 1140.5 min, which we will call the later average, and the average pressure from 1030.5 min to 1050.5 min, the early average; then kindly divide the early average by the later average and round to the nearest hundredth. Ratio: 1.00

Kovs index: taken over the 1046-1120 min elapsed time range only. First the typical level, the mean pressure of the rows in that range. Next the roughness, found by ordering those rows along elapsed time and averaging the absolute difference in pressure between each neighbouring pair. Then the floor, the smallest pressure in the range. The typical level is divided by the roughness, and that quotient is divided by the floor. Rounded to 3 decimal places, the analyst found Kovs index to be 0.135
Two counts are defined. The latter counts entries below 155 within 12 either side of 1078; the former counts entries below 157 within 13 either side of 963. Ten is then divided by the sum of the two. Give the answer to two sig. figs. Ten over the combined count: 1.7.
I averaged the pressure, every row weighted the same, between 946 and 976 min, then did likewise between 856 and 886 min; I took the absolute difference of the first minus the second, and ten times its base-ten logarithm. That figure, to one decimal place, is 8.8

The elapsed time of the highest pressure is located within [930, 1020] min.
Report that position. 978 min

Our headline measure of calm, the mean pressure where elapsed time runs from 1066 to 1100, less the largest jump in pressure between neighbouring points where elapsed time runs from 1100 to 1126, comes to 140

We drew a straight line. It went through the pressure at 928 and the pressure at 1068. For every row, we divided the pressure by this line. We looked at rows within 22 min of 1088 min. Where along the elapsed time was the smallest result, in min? 1108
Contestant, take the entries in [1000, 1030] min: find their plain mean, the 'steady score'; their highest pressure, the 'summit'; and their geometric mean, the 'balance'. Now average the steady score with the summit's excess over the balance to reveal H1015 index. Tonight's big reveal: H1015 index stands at 82.6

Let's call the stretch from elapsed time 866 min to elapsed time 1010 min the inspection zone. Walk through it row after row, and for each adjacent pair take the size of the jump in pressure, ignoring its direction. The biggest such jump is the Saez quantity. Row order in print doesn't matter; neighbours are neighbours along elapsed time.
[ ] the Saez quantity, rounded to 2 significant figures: 33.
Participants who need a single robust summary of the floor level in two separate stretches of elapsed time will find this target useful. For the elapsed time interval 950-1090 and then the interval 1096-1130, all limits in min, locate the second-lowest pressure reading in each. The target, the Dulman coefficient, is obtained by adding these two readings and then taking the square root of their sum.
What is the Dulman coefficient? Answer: 17.47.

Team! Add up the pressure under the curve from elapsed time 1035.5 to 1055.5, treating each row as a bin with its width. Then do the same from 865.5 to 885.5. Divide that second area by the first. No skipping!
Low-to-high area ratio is 0.973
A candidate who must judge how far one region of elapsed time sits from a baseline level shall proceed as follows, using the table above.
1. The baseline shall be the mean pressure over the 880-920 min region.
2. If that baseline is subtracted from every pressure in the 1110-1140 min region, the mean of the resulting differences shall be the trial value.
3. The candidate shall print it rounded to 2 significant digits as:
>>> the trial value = 19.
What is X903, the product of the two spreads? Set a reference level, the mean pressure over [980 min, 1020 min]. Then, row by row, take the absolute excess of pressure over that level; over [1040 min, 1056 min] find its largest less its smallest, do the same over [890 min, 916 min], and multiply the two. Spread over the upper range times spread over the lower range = 134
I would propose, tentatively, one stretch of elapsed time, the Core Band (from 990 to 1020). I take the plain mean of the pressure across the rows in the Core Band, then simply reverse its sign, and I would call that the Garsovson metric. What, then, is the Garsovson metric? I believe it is -157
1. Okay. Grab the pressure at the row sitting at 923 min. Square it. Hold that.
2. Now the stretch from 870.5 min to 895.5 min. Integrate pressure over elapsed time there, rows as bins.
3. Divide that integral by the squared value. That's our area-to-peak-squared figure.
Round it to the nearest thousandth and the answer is 0.162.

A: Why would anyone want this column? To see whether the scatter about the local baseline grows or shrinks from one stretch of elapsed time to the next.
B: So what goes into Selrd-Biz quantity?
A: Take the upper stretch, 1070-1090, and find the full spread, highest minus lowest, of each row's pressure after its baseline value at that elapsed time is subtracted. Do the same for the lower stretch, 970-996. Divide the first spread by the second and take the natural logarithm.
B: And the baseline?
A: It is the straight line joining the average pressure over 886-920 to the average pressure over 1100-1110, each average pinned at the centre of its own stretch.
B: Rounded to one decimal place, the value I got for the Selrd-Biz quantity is -1.8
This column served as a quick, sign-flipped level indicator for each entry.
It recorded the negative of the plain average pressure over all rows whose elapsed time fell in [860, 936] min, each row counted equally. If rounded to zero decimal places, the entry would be -143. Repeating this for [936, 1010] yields -157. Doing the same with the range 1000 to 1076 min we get -155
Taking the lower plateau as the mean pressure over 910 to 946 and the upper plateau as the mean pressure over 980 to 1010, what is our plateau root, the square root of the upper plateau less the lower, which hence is 3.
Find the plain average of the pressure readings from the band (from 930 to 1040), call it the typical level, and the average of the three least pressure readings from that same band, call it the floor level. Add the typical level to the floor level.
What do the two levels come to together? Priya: 300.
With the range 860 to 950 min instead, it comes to 265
